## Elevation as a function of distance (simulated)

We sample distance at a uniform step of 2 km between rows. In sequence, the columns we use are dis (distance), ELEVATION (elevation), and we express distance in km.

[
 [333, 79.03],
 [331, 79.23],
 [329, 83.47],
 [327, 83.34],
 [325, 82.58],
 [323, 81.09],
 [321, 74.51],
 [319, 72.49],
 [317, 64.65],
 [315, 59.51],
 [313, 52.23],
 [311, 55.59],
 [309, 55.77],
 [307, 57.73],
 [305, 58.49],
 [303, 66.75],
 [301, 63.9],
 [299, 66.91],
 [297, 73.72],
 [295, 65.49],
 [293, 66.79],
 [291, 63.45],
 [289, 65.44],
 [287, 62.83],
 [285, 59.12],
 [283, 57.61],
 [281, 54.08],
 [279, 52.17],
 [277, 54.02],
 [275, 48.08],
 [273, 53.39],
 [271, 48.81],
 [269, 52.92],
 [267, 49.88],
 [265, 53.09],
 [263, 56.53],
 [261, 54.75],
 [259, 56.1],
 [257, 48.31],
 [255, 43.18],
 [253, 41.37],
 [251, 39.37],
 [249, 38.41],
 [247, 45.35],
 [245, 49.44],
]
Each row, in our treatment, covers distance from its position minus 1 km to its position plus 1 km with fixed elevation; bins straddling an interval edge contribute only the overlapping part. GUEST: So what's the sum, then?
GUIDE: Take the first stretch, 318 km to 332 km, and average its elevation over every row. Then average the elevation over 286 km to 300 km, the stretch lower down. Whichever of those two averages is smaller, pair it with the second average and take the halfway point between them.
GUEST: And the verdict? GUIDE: 66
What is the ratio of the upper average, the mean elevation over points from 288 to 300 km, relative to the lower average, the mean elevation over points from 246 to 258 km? 1.6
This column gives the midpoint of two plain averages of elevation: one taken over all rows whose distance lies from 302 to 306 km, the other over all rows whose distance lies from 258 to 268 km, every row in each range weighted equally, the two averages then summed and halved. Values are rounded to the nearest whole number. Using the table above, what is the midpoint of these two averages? 58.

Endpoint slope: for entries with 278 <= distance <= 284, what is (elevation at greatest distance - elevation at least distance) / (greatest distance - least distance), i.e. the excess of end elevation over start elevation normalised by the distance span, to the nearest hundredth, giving 1.36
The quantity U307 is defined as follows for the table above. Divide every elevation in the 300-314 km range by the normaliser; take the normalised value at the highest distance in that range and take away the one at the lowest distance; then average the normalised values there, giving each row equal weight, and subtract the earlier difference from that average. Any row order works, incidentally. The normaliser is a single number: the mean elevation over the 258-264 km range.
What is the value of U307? 1.26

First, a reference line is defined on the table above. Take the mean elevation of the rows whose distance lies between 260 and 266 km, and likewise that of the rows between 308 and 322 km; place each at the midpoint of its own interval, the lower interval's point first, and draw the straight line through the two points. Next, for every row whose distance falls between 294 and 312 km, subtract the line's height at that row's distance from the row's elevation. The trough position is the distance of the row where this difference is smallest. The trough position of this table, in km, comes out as 311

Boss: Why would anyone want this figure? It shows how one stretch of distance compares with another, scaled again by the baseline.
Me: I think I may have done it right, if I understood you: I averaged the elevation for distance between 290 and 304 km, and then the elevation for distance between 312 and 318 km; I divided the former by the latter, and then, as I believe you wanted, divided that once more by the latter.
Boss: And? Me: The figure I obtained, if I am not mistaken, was 0.019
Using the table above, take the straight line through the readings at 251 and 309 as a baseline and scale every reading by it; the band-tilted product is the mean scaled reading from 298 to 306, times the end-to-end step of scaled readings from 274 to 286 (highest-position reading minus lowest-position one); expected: 0.20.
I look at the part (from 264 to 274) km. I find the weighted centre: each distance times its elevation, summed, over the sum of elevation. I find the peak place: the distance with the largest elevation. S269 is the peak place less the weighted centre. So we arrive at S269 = 4.0 km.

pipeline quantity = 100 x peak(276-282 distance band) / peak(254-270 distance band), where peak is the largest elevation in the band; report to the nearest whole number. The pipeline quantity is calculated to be 96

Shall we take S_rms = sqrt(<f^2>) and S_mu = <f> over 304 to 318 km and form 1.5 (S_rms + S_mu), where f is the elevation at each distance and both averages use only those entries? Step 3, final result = 173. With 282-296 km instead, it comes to 189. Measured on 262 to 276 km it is 156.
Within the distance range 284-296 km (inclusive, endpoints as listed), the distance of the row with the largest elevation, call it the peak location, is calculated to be 293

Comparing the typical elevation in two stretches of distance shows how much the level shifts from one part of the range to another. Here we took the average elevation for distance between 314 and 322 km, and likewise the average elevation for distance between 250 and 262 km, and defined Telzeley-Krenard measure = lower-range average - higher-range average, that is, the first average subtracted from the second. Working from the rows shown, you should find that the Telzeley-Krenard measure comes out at -21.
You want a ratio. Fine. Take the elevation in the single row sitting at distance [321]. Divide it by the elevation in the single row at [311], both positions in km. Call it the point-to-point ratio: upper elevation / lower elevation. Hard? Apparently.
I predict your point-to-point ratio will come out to 1.34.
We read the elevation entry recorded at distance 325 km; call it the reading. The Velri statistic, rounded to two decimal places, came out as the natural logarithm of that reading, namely 4.41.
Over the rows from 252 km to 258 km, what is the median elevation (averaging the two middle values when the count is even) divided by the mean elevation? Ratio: 0.98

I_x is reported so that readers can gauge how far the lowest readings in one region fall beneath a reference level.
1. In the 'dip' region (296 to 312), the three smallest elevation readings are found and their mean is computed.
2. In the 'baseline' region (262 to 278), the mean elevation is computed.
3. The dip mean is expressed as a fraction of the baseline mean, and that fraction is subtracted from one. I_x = -0.08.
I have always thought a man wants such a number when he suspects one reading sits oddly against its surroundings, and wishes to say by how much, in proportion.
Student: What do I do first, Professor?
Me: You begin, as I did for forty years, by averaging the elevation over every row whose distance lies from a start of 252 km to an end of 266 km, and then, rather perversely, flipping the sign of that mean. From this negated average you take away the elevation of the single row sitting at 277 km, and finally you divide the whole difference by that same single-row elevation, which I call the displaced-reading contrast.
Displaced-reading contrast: -1.93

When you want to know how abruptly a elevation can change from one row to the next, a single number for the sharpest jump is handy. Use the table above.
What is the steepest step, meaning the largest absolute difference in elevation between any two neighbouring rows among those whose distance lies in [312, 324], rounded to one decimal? 7.8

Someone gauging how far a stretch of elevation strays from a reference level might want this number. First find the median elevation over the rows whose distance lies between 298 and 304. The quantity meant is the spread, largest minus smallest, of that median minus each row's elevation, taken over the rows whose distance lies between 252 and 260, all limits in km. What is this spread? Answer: 15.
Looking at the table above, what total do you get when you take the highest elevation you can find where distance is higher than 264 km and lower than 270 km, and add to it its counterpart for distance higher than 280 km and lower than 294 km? 120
